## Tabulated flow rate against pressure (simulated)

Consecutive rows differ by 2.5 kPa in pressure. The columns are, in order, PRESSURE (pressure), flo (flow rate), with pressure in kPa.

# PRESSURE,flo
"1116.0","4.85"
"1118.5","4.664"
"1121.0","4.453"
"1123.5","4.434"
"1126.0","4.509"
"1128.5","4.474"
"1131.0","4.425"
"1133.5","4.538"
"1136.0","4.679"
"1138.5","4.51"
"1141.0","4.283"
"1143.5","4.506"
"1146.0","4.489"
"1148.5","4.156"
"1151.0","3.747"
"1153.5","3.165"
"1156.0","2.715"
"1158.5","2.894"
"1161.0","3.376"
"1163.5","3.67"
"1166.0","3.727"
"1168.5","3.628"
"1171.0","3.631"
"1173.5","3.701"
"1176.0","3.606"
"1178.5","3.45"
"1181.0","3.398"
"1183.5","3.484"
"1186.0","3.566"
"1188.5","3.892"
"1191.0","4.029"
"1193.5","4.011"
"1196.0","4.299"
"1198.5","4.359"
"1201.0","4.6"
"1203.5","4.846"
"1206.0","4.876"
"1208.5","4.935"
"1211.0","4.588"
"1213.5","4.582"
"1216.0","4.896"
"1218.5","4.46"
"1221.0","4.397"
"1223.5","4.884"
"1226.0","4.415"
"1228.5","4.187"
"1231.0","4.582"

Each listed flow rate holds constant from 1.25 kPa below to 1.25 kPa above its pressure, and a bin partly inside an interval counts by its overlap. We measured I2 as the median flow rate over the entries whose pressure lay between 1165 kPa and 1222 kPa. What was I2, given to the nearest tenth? 4.0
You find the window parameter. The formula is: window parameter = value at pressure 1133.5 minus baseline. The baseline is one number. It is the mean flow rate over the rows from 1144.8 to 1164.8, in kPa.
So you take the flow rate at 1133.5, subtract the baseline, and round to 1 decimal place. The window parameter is 1.0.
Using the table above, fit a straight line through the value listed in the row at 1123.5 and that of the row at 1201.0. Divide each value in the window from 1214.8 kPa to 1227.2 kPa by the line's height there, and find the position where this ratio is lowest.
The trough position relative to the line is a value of 1221.0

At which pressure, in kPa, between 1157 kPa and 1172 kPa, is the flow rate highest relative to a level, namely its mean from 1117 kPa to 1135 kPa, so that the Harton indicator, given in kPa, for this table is 1166.0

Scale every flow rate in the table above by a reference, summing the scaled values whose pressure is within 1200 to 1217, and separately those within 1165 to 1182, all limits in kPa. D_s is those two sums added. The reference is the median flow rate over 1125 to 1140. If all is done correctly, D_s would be 13.0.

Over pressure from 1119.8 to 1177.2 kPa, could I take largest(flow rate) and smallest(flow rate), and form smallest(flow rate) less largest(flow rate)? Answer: -1.96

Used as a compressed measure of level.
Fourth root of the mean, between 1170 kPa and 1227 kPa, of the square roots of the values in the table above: 1.20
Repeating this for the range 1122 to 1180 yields 1.19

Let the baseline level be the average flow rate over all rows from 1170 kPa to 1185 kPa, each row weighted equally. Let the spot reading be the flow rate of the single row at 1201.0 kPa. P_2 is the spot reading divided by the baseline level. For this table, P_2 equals 1.30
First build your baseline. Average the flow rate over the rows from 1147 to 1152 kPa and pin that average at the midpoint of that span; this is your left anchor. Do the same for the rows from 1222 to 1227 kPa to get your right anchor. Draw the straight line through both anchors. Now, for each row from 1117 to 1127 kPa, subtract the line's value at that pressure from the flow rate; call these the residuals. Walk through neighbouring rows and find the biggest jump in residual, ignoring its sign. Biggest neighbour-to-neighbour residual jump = 0.23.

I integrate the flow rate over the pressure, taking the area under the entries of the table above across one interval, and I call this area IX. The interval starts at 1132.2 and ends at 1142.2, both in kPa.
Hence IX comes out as 45.0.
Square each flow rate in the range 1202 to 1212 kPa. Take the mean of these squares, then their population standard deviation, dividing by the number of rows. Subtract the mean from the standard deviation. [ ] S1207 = -22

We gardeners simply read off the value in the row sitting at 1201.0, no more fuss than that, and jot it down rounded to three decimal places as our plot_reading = 4.600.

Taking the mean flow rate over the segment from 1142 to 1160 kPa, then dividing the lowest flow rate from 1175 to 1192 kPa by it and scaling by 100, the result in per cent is 93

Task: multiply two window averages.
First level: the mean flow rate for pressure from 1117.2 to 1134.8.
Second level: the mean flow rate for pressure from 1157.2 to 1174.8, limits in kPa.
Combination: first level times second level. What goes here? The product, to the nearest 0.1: 15.8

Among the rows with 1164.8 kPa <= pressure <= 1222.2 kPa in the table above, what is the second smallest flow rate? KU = 3.45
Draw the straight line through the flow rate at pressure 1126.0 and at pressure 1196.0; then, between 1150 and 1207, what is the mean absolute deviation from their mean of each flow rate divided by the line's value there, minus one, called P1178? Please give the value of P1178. 0.104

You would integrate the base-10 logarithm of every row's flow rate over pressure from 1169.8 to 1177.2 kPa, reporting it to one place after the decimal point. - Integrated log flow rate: 4.2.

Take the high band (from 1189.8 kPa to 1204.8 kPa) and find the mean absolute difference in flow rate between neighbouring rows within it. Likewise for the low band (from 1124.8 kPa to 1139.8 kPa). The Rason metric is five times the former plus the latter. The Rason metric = 0.95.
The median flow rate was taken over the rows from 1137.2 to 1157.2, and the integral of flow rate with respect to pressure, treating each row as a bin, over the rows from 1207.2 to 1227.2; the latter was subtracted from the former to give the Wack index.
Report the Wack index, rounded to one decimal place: -88.7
